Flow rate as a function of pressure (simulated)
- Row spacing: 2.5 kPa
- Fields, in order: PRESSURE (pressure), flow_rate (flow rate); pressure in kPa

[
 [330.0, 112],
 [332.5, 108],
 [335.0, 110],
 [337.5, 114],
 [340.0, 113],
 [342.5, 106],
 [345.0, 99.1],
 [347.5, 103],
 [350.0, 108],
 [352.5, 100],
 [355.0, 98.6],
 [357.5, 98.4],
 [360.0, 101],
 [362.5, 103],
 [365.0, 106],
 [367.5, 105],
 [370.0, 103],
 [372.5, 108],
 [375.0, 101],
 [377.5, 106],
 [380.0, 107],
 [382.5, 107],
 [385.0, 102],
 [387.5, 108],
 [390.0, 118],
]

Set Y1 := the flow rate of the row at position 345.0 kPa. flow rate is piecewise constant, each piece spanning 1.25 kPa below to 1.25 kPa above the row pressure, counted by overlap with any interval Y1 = 99.1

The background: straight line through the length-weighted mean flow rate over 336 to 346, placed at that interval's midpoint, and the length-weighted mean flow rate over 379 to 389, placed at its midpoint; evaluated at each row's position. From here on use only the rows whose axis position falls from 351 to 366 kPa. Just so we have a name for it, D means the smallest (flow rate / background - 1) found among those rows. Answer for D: -0.085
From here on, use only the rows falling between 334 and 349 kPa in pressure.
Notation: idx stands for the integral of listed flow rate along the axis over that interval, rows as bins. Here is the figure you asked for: 1612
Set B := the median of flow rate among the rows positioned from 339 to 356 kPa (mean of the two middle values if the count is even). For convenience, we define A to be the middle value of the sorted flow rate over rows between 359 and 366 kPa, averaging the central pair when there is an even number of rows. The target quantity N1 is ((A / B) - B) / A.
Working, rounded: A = 103.0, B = 103.0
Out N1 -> -0.99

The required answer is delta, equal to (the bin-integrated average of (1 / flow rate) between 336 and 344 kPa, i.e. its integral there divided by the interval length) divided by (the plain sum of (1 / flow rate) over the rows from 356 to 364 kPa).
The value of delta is 0.304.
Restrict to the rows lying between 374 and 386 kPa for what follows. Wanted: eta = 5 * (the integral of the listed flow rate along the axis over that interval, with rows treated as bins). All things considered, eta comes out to 6284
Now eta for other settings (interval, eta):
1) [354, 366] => 6082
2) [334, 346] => 6515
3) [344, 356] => 6112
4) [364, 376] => 6279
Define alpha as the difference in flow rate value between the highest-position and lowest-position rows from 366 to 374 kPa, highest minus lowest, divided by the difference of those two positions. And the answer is 0.60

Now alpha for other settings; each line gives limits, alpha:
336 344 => -1.60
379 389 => 0.13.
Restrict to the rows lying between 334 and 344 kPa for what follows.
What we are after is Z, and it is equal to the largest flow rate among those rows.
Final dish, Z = 114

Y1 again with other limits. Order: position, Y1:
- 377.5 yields 106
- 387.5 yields 108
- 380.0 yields 107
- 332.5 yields 108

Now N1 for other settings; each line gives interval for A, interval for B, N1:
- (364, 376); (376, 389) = -1.01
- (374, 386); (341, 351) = -0.98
